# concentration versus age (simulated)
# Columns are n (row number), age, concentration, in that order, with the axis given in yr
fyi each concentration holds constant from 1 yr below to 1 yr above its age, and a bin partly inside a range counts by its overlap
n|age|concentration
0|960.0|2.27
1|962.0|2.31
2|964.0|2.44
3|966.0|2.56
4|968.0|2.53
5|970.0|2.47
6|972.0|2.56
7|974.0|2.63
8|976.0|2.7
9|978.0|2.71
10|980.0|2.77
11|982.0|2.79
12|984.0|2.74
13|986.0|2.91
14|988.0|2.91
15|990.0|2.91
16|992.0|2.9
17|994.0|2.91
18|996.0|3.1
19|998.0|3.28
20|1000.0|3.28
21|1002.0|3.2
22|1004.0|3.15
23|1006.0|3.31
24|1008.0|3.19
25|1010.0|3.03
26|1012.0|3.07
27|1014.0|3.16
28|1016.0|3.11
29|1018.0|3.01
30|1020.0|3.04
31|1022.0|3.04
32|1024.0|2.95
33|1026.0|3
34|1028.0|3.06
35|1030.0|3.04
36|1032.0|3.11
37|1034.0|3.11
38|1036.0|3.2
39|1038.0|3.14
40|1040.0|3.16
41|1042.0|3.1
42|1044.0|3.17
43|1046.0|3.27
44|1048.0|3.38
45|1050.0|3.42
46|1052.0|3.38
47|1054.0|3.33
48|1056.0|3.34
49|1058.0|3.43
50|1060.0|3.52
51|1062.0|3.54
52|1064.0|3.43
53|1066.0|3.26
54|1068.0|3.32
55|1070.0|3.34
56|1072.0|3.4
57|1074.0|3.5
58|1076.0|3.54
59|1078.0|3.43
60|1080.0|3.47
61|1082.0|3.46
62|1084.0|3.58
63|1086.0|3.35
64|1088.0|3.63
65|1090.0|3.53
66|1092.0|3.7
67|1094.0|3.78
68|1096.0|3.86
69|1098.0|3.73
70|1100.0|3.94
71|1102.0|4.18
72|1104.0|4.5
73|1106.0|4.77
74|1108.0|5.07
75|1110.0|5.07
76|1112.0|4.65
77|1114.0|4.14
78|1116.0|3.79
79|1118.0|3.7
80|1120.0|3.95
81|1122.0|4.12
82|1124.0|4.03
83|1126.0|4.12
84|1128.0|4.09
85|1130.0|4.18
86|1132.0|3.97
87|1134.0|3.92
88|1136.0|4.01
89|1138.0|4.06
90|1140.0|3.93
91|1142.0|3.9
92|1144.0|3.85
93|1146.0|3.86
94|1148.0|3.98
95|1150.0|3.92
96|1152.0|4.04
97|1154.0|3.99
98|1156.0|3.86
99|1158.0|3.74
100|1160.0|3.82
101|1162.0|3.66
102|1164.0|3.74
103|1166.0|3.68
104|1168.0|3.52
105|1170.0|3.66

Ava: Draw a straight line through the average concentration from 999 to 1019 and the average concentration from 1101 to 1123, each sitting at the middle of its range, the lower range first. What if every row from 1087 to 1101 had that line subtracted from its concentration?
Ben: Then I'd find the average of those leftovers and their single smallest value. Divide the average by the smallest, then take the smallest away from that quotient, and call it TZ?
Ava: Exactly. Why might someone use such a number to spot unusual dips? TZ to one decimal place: 1.3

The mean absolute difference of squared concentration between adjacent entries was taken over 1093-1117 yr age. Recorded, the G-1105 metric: 2.2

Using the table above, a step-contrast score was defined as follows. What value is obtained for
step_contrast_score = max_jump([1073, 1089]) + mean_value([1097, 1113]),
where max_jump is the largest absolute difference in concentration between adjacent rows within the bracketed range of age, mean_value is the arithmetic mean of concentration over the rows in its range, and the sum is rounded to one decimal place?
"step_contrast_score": 4.8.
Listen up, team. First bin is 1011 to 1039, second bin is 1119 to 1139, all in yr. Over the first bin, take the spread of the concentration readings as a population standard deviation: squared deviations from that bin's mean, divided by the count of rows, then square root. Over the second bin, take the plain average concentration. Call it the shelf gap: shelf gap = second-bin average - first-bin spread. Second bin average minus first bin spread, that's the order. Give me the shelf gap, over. 3.98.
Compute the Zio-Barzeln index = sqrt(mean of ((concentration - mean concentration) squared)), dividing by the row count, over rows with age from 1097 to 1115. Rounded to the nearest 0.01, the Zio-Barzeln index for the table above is 0.45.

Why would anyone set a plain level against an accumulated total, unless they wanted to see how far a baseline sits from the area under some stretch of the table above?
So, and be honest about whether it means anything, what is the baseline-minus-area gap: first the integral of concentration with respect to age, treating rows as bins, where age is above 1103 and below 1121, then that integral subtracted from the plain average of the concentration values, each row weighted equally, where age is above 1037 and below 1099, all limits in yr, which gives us -76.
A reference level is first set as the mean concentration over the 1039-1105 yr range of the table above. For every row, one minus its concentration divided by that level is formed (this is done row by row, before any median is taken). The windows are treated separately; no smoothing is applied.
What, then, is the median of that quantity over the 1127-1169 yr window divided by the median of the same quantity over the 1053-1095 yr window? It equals -7.5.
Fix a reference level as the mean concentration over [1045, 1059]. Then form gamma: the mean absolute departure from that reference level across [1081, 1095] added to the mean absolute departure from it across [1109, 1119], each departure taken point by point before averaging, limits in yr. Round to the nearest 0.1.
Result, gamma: 1.1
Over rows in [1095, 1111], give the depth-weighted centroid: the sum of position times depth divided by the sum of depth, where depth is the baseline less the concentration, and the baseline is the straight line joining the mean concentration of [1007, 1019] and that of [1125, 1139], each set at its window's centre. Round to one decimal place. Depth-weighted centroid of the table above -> 1106.6 yr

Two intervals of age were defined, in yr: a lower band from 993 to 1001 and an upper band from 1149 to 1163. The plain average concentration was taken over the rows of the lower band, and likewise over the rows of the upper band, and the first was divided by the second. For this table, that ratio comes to 0.81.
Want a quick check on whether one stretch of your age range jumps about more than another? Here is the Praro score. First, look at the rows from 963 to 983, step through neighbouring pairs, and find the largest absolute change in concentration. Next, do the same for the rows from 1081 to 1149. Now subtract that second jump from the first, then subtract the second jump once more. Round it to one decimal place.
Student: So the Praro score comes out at -0.9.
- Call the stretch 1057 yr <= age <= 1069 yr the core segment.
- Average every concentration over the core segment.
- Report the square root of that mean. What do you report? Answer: 1.85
